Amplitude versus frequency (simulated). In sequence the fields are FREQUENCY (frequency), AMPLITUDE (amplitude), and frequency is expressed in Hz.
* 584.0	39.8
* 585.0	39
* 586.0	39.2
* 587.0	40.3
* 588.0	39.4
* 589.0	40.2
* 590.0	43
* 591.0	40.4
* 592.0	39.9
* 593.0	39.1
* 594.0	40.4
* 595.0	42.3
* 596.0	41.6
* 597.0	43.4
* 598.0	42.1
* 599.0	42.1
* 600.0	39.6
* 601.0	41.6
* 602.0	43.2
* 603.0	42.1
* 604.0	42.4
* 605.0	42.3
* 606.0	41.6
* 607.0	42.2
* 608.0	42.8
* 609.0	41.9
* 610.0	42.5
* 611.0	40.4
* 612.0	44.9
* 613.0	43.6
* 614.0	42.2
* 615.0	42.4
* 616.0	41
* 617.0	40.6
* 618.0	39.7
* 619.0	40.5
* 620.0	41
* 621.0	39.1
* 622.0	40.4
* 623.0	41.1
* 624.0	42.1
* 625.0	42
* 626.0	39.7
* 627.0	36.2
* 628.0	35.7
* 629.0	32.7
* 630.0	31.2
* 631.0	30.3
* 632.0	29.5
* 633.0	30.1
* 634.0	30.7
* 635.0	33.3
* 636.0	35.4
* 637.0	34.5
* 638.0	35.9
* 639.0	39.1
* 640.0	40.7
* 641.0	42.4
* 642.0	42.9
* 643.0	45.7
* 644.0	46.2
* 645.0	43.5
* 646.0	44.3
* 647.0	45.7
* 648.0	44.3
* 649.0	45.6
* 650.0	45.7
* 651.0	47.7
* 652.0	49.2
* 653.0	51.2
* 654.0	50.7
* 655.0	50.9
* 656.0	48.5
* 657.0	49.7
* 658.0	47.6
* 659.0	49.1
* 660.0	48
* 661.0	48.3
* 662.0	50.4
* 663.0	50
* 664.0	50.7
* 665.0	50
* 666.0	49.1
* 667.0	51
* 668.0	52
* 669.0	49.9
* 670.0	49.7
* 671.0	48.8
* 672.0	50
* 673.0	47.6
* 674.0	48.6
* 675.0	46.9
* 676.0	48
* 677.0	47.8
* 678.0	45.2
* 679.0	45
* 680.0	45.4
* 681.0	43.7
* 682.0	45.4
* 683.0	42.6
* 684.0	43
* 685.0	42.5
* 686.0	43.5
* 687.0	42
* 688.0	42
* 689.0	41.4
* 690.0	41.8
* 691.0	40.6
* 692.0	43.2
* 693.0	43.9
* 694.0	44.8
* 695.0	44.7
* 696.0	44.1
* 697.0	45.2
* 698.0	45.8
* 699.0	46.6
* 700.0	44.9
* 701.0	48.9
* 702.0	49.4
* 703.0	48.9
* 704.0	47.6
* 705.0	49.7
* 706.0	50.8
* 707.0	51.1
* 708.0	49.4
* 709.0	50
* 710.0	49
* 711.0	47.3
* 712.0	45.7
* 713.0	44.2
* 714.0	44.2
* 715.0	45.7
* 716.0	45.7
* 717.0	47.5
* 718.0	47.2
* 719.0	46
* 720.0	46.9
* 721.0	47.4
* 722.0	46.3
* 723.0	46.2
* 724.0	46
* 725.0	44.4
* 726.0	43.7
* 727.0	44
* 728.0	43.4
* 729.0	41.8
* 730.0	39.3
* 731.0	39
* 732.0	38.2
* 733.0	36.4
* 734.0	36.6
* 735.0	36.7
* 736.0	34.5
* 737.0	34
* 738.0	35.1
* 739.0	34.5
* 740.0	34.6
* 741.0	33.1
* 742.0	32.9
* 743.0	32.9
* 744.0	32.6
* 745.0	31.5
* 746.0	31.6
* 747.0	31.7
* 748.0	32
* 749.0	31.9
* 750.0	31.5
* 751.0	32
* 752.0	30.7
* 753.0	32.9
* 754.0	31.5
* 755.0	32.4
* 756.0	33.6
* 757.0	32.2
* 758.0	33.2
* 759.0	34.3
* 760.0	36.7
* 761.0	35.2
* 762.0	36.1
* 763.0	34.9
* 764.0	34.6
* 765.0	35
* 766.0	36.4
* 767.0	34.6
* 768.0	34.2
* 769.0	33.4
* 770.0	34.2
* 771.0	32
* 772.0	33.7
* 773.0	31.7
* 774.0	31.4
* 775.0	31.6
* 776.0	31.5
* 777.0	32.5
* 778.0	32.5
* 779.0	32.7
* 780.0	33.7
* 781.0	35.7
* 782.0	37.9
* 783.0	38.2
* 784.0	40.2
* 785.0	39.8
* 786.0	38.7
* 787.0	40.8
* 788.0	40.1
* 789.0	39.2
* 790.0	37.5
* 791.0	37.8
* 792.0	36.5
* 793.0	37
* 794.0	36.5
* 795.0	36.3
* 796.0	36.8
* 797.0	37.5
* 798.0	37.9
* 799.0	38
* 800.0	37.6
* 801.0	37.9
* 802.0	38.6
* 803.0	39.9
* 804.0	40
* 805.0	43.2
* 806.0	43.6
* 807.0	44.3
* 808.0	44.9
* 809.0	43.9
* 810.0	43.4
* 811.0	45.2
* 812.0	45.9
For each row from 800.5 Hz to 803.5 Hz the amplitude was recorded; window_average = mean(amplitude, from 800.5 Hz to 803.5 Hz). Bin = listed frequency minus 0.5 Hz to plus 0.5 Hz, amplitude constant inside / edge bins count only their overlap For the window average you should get 39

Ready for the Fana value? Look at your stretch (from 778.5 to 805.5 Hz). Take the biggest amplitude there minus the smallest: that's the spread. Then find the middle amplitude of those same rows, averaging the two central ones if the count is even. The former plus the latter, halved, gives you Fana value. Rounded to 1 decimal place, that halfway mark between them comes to 24.2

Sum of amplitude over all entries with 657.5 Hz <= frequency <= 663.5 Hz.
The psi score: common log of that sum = 2.47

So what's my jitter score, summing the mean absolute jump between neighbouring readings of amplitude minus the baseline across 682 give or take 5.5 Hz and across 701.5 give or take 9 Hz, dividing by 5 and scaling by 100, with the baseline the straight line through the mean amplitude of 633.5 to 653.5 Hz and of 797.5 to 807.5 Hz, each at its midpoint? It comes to 47.8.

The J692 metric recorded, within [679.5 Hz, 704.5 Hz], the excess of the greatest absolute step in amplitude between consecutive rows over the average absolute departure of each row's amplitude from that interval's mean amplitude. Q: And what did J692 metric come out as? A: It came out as 2.1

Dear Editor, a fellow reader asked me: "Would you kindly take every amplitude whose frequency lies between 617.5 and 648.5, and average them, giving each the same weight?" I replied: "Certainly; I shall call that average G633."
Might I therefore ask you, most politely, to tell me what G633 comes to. 38.6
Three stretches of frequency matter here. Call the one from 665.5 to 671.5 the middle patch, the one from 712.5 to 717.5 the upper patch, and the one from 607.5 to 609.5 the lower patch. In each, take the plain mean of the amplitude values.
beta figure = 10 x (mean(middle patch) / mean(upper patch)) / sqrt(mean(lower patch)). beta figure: 1.69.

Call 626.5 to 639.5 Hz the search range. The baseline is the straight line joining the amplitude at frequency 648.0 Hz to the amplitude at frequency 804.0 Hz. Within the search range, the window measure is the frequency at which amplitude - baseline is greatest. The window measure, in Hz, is 639.0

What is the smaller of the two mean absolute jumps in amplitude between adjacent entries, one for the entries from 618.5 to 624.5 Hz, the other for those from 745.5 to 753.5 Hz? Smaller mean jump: 0.7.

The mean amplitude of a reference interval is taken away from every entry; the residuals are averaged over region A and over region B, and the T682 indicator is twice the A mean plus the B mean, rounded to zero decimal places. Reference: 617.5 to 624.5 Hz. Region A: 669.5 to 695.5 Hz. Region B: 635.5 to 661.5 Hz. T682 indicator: 13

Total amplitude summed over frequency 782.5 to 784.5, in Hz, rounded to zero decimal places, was 78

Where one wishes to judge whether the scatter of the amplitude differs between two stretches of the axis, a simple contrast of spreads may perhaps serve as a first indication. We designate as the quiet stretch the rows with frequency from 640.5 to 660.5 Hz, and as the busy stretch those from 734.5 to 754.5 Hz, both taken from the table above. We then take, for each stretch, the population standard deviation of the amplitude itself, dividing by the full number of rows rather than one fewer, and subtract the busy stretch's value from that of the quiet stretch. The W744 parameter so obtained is 1.1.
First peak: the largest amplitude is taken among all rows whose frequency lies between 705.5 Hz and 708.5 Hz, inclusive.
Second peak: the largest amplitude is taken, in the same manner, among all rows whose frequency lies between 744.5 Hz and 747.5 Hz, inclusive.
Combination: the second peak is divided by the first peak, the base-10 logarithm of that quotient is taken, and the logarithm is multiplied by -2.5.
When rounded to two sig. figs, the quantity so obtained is 0.52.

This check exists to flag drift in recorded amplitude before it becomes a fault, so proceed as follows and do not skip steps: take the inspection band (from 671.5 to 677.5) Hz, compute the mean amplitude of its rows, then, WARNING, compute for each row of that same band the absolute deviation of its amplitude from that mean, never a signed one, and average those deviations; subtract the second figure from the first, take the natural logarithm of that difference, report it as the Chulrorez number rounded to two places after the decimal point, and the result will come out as 3.86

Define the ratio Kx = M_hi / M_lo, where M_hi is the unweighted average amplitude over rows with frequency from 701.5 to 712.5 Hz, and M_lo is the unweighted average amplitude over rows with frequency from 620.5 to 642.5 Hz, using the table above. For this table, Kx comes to 1.34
